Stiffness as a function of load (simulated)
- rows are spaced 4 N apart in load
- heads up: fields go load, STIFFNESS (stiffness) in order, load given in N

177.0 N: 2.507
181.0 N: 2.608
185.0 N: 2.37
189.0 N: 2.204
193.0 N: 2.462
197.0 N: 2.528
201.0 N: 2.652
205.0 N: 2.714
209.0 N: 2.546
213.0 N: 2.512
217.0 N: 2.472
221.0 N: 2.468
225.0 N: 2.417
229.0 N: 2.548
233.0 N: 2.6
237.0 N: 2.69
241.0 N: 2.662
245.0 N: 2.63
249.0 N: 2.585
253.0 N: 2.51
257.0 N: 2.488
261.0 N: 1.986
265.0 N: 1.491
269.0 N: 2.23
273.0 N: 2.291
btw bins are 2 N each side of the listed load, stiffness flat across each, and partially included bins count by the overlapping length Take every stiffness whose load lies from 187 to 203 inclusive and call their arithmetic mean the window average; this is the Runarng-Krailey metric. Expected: 2.46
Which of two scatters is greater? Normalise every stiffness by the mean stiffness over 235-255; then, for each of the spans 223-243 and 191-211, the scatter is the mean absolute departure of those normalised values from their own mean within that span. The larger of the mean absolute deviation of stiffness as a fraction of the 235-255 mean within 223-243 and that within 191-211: 0.031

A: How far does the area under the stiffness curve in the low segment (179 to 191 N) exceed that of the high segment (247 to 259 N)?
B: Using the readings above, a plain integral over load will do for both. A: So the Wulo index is -1.6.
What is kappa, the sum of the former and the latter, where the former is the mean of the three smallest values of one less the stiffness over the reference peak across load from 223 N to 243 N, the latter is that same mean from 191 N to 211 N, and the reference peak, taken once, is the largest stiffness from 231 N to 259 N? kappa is 0.034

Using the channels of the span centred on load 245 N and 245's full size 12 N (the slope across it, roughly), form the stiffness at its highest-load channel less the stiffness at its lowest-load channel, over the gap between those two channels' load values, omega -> -0.010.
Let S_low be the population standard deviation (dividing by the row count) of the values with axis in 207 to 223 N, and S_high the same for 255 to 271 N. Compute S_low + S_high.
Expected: 0.40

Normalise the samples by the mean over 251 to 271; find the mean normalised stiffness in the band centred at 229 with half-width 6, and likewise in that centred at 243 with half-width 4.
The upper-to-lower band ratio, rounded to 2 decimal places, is 1.05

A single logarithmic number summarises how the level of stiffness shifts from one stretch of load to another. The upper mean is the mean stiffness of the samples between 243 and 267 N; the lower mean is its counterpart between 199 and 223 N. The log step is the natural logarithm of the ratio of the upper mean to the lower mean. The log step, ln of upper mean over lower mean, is -0.12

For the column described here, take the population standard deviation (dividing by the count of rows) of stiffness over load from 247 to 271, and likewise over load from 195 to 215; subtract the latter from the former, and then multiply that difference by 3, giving 0.91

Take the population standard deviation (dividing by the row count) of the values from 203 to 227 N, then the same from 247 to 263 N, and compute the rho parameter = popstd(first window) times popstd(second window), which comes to 0.023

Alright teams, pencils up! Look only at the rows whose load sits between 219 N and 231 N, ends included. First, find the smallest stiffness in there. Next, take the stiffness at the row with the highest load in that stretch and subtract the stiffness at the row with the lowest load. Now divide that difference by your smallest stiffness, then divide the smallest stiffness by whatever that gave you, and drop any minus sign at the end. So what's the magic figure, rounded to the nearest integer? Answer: 73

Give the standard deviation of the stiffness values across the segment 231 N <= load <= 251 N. 0.04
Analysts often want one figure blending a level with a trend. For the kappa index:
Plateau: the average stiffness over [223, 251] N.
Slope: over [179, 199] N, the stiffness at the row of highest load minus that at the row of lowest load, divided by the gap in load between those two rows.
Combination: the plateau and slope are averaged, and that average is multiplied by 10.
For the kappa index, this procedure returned 12.9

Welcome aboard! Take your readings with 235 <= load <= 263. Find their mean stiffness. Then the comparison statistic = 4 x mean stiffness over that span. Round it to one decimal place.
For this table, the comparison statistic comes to 10.0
